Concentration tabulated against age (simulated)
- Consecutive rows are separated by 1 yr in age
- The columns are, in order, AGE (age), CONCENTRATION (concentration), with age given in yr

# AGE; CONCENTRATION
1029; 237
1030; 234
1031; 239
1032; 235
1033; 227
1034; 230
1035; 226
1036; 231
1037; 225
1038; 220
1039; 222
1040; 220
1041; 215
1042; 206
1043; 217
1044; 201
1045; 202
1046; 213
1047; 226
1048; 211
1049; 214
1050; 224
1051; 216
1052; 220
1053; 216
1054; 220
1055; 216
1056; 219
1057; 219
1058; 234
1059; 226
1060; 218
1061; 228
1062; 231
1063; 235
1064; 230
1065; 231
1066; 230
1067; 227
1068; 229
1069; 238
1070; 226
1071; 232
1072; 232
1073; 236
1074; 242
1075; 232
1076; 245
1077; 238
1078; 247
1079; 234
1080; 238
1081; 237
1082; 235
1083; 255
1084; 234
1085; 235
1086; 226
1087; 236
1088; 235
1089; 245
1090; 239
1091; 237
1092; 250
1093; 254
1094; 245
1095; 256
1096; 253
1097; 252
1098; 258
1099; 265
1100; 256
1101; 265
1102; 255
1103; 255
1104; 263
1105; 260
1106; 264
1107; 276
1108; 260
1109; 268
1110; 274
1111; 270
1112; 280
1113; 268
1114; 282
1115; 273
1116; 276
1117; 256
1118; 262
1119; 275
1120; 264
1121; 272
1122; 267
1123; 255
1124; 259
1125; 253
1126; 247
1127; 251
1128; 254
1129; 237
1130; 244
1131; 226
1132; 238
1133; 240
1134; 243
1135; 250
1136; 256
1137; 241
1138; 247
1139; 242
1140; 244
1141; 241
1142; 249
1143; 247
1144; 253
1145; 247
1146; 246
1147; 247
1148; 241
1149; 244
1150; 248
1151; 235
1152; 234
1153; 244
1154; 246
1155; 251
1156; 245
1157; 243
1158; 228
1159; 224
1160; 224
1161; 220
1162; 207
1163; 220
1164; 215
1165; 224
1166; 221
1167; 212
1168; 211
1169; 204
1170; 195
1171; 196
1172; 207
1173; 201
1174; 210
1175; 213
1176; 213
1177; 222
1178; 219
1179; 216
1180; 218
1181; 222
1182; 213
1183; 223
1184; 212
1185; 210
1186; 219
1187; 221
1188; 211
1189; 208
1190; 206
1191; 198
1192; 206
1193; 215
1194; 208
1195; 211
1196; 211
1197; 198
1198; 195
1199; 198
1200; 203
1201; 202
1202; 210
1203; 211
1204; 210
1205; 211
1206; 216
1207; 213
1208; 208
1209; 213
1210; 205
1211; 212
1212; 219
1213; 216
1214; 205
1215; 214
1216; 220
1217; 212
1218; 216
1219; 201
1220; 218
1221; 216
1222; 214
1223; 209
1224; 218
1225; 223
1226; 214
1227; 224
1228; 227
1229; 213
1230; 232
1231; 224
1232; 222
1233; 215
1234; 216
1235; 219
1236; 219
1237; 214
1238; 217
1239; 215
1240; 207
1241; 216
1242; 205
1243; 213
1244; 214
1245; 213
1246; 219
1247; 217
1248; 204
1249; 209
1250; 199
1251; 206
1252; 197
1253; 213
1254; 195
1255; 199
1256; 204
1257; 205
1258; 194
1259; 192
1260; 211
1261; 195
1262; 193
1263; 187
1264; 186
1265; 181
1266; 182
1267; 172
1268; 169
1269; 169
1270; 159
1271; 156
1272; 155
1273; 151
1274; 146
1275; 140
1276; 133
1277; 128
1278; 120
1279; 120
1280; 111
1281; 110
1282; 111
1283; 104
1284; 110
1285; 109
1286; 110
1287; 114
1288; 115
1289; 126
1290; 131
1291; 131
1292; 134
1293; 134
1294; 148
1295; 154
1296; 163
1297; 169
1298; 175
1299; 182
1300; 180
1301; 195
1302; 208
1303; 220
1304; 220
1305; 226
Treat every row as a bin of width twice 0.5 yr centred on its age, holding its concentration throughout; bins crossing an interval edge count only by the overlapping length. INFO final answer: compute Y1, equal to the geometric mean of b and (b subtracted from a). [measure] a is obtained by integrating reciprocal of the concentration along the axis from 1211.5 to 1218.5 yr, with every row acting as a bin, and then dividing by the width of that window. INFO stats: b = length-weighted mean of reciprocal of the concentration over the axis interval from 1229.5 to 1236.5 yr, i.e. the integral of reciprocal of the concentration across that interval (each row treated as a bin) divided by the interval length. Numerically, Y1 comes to 0.0008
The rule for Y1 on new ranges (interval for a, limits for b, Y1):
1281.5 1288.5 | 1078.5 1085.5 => 0.0045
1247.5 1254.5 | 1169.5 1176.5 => 0.0004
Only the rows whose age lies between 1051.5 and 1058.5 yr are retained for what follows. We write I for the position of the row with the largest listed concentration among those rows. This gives 1058 yr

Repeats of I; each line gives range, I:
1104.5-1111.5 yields 1107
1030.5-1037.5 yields 1031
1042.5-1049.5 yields 1047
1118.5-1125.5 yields 1119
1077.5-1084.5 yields 1083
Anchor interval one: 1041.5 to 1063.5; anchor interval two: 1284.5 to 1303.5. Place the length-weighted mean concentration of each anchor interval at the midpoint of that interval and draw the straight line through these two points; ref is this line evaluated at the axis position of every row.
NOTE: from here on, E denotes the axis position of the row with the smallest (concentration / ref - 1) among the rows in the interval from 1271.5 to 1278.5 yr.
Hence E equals 1278 yr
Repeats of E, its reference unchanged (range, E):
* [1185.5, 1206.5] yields 1198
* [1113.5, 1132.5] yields 1131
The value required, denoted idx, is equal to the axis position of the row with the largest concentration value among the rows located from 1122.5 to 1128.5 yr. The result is 1124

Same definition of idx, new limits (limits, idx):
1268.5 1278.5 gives 1269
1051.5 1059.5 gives 1058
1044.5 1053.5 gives 1047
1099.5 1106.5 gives 1101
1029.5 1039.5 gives 1031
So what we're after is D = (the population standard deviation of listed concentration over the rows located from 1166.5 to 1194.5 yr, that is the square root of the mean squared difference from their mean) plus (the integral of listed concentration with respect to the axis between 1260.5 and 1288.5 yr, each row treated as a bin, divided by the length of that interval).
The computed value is 152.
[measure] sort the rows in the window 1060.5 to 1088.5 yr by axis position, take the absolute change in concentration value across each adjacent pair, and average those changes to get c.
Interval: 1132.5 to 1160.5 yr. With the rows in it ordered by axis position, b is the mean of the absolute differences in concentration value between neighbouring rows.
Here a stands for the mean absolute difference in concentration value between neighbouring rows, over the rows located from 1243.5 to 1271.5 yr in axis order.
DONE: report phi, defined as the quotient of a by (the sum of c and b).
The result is 0.58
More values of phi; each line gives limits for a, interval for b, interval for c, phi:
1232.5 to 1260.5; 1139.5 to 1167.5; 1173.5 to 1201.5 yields 0.61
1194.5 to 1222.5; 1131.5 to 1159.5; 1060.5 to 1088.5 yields 0.48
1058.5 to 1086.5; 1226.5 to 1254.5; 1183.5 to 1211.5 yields 0.57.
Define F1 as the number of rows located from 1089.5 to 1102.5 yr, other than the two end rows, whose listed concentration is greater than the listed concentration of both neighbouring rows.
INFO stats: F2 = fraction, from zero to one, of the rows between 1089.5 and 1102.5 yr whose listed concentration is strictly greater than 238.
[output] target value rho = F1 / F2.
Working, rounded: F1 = 4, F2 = 0.92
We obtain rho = 4.3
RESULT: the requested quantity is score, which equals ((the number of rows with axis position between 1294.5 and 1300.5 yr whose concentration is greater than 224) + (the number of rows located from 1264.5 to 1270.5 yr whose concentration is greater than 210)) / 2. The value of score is 0.0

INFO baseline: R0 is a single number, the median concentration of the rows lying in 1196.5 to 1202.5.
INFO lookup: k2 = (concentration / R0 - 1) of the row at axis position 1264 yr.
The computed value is -0.07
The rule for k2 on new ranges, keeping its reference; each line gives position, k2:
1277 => -0.36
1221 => 0.08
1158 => 0.14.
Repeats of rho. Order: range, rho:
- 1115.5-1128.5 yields 3.0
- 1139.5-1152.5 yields 4.7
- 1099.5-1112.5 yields 4.0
